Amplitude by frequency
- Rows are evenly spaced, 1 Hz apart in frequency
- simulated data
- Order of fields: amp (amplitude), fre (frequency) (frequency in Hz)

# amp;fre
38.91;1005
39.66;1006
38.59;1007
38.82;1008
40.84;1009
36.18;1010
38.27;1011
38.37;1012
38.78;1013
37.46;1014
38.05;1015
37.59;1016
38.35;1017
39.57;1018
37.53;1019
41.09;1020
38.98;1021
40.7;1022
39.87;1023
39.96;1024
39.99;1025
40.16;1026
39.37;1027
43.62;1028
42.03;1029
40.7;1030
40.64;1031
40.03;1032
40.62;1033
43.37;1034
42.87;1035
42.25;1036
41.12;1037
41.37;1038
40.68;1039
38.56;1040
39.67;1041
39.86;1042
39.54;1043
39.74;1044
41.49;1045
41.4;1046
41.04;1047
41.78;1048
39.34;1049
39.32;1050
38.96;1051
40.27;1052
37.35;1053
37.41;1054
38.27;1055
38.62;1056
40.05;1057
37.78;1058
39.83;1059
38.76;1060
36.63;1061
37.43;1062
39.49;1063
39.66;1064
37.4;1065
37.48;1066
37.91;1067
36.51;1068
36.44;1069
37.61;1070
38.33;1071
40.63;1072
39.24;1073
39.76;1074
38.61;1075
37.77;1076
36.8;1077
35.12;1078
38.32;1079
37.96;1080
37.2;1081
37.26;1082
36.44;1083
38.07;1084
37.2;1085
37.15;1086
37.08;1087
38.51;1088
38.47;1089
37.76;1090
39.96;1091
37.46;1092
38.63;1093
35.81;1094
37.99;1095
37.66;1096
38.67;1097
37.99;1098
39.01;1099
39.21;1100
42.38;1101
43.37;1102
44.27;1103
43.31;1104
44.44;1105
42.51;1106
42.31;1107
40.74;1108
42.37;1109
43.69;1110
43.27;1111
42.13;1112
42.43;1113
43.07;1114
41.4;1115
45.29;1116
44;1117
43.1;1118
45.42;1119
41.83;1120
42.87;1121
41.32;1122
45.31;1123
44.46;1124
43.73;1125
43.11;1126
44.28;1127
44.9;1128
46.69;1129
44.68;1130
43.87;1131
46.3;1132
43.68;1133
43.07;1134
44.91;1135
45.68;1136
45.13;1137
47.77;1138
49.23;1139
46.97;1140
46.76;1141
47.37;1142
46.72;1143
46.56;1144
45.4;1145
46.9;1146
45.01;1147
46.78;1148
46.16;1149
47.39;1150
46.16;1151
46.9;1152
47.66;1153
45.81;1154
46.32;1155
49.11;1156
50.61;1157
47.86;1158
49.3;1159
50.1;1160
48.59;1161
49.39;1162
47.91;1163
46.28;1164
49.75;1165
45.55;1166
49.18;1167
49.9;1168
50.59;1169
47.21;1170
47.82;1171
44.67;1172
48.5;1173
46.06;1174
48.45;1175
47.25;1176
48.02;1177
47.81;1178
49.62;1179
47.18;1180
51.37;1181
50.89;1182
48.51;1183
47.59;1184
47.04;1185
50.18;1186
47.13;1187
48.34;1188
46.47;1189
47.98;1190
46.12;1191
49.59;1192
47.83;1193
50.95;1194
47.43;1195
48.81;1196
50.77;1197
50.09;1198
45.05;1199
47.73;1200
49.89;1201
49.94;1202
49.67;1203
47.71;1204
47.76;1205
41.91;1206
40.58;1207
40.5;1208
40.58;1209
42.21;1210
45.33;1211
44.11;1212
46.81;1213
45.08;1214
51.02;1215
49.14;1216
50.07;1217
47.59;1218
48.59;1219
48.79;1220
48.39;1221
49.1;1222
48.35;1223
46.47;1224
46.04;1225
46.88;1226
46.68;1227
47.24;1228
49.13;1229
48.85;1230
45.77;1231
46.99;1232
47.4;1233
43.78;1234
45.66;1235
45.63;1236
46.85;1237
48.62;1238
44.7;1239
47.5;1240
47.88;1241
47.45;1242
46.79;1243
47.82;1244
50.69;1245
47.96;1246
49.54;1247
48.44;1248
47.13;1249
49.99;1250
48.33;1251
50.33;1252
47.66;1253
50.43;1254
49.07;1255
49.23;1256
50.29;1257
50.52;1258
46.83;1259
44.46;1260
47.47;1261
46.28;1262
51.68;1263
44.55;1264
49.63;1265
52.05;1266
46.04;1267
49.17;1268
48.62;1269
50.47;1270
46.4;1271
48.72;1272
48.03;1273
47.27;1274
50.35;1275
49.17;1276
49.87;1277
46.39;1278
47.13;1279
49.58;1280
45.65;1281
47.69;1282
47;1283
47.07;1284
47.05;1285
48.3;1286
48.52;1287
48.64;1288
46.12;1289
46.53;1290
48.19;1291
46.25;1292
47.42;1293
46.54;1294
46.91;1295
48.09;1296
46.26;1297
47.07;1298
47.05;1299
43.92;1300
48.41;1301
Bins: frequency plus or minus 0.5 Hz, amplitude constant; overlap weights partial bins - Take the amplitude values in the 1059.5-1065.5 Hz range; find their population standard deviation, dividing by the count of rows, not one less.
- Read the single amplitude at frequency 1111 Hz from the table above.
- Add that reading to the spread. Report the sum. 44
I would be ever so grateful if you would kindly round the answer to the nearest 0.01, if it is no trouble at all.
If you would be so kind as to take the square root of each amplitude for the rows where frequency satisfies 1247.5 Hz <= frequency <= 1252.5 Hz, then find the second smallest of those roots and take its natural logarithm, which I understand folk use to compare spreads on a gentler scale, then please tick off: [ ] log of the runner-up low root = 1.94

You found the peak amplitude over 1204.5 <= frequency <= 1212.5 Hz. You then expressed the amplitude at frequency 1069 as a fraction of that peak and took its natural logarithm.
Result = -0.27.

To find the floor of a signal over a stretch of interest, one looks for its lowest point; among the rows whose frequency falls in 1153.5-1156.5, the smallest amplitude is 45.81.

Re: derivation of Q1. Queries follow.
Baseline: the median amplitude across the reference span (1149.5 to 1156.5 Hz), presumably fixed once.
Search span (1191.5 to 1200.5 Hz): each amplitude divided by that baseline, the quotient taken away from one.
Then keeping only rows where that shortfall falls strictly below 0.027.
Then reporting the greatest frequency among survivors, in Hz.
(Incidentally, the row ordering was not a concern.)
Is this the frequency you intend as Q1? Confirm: 1200 Hz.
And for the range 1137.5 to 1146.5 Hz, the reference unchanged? 1146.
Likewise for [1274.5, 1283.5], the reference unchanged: 1283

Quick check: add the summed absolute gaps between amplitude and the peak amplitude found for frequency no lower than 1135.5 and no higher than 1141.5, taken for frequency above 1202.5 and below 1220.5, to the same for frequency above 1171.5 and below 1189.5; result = 96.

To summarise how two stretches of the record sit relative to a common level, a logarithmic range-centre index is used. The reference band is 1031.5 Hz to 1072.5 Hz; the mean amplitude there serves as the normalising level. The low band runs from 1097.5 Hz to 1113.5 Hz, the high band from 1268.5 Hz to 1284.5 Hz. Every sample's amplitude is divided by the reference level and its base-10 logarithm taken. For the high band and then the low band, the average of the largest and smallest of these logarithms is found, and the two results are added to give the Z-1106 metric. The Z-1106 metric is 0.10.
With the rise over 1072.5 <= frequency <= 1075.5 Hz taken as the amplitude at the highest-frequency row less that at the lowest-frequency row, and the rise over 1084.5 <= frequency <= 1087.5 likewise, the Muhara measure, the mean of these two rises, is -0.4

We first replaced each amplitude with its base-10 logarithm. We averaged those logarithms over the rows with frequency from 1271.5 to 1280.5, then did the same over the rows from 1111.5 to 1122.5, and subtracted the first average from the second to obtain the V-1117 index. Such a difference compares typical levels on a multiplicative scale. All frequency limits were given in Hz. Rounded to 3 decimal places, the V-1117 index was -0.052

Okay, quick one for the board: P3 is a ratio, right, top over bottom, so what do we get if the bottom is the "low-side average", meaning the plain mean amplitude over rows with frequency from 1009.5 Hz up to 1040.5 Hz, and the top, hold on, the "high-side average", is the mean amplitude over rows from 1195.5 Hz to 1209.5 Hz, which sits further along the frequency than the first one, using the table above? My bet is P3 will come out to 1.16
